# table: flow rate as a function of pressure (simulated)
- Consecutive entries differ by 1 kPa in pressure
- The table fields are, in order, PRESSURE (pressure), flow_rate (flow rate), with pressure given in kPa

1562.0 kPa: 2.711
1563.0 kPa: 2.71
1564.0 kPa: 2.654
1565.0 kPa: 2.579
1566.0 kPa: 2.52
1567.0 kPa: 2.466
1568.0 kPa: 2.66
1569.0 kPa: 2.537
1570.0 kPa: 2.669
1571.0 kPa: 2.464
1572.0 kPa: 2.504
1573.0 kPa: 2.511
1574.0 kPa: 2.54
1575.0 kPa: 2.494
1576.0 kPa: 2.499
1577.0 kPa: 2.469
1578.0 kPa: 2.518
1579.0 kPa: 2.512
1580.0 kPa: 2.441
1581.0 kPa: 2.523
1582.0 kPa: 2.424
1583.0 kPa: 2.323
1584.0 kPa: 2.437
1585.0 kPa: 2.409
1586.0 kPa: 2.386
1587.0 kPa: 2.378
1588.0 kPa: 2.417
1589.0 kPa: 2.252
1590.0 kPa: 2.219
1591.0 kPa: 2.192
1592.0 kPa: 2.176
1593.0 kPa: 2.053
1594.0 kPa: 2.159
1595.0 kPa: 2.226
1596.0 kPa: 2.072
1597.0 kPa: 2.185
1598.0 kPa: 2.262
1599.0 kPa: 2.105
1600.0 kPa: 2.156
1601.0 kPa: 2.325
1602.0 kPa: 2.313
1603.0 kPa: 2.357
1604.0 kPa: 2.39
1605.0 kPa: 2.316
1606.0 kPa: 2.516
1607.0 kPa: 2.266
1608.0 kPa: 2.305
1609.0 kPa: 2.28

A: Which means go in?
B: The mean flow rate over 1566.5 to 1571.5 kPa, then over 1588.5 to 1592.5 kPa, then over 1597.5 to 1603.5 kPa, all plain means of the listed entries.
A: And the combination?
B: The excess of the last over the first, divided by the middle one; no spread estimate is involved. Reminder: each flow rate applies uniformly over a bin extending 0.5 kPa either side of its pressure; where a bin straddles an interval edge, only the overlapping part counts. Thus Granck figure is -0.14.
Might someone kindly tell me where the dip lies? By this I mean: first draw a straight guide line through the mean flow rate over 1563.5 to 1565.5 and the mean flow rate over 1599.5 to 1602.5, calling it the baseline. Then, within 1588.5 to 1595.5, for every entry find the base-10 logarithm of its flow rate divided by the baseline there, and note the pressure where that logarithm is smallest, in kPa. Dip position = 1593.0 kPa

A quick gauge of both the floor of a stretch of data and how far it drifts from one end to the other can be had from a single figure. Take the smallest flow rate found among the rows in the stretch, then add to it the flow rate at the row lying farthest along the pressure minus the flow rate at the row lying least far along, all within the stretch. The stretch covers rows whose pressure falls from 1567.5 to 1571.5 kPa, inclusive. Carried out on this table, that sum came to 2.27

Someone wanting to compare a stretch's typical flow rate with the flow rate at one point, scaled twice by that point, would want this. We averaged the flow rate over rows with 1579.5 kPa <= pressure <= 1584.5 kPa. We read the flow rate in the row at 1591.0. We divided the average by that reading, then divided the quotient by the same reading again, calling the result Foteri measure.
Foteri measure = 0.51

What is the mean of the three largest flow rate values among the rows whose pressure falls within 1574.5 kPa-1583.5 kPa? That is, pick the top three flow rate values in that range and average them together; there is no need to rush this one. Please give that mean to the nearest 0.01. 2.52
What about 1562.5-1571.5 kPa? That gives 2.68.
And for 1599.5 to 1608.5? 2.42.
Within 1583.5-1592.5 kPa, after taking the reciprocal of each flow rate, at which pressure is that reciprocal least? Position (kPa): 1584.0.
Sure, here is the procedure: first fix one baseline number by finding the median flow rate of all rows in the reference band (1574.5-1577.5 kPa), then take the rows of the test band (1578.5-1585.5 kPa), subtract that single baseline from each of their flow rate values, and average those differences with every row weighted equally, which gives -0.1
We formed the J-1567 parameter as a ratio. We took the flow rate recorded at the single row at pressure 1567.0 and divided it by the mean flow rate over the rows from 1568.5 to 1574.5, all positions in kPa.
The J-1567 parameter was 0.97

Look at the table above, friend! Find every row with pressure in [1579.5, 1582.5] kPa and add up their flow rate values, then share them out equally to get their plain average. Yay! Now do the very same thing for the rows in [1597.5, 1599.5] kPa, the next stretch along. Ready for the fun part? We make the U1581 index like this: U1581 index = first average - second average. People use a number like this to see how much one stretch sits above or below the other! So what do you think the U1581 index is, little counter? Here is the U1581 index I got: 0.28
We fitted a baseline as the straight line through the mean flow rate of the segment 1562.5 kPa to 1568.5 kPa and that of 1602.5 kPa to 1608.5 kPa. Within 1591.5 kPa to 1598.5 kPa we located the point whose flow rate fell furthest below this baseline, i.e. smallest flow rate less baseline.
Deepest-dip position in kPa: 1593.0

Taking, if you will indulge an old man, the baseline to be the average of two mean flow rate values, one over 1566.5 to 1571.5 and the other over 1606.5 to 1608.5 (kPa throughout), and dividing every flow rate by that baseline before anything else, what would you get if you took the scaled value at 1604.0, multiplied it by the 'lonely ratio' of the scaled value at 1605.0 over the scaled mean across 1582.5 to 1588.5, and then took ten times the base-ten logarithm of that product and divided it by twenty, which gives -0.010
